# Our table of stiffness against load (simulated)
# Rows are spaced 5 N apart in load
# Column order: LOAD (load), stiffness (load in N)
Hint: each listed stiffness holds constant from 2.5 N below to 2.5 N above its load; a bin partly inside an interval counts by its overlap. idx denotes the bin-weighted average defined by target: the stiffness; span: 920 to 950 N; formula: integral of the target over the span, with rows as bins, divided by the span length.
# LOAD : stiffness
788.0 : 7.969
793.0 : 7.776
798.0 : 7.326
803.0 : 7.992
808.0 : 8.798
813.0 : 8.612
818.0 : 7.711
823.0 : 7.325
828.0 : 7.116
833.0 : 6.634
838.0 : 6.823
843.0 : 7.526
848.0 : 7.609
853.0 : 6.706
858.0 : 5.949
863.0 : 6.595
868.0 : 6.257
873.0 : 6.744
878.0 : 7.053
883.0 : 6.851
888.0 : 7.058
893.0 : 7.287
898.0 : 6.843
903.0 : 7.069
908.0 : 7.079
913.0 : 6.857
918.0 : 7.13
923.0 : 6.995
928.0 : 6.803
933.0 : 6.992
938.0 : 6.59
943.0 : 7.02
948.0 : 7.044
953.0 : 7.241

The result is 6.91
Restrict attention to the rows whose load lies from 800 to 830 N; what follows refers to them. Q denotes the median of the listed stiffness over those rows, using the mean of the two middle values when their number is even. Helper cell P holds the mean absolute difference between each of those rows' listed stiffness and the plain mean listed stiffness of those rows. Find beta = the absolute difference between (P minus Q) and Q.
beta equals 15.2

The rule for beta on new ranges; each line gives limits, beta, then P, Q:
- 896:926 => 14.0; 0.10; 7.03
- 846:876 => 12.9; 0.38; 6.65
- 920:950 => 13.8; 0.14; 6.99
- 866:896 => 13.6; 0.26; 6.95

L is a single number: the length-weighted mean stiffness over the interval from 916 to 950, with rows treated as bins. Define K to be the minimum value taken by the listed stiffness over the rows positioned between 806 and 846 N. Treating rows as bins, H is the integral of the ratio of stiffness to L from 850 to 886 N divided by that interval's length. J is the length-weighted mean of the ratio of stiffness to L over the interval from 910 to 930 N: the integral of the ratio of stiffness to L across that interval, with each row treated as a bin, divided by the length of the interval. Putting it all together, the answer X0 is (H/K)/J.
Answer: 0.143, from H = 0.95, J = 1.00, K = 6.634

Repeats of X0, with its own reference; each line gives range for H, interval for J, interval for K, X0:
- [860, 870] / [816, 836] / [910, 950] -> 0.136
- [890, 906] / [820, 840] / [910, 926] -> 0.147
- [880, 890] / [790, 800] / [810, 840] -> 0.138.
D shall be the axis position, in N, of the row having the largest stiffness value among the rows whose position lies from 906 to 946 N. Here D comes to 918.0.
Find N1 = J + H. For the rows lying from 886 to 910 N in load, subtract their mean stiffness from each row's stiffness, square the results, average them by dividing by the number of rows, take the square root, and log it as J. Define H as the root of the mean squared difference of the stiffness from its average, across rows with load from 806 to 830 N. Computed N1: 0.82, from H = 0.68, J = 0.14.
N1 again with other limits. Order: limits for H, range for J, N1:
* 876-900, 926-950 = 0.34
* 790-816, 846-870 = 1.10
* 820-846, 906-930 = 0.45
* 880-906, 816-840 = 0.54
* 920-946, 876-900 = 0.33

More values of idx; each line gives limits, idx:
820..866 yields 6.92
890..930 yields 7.01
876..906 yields 7.03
